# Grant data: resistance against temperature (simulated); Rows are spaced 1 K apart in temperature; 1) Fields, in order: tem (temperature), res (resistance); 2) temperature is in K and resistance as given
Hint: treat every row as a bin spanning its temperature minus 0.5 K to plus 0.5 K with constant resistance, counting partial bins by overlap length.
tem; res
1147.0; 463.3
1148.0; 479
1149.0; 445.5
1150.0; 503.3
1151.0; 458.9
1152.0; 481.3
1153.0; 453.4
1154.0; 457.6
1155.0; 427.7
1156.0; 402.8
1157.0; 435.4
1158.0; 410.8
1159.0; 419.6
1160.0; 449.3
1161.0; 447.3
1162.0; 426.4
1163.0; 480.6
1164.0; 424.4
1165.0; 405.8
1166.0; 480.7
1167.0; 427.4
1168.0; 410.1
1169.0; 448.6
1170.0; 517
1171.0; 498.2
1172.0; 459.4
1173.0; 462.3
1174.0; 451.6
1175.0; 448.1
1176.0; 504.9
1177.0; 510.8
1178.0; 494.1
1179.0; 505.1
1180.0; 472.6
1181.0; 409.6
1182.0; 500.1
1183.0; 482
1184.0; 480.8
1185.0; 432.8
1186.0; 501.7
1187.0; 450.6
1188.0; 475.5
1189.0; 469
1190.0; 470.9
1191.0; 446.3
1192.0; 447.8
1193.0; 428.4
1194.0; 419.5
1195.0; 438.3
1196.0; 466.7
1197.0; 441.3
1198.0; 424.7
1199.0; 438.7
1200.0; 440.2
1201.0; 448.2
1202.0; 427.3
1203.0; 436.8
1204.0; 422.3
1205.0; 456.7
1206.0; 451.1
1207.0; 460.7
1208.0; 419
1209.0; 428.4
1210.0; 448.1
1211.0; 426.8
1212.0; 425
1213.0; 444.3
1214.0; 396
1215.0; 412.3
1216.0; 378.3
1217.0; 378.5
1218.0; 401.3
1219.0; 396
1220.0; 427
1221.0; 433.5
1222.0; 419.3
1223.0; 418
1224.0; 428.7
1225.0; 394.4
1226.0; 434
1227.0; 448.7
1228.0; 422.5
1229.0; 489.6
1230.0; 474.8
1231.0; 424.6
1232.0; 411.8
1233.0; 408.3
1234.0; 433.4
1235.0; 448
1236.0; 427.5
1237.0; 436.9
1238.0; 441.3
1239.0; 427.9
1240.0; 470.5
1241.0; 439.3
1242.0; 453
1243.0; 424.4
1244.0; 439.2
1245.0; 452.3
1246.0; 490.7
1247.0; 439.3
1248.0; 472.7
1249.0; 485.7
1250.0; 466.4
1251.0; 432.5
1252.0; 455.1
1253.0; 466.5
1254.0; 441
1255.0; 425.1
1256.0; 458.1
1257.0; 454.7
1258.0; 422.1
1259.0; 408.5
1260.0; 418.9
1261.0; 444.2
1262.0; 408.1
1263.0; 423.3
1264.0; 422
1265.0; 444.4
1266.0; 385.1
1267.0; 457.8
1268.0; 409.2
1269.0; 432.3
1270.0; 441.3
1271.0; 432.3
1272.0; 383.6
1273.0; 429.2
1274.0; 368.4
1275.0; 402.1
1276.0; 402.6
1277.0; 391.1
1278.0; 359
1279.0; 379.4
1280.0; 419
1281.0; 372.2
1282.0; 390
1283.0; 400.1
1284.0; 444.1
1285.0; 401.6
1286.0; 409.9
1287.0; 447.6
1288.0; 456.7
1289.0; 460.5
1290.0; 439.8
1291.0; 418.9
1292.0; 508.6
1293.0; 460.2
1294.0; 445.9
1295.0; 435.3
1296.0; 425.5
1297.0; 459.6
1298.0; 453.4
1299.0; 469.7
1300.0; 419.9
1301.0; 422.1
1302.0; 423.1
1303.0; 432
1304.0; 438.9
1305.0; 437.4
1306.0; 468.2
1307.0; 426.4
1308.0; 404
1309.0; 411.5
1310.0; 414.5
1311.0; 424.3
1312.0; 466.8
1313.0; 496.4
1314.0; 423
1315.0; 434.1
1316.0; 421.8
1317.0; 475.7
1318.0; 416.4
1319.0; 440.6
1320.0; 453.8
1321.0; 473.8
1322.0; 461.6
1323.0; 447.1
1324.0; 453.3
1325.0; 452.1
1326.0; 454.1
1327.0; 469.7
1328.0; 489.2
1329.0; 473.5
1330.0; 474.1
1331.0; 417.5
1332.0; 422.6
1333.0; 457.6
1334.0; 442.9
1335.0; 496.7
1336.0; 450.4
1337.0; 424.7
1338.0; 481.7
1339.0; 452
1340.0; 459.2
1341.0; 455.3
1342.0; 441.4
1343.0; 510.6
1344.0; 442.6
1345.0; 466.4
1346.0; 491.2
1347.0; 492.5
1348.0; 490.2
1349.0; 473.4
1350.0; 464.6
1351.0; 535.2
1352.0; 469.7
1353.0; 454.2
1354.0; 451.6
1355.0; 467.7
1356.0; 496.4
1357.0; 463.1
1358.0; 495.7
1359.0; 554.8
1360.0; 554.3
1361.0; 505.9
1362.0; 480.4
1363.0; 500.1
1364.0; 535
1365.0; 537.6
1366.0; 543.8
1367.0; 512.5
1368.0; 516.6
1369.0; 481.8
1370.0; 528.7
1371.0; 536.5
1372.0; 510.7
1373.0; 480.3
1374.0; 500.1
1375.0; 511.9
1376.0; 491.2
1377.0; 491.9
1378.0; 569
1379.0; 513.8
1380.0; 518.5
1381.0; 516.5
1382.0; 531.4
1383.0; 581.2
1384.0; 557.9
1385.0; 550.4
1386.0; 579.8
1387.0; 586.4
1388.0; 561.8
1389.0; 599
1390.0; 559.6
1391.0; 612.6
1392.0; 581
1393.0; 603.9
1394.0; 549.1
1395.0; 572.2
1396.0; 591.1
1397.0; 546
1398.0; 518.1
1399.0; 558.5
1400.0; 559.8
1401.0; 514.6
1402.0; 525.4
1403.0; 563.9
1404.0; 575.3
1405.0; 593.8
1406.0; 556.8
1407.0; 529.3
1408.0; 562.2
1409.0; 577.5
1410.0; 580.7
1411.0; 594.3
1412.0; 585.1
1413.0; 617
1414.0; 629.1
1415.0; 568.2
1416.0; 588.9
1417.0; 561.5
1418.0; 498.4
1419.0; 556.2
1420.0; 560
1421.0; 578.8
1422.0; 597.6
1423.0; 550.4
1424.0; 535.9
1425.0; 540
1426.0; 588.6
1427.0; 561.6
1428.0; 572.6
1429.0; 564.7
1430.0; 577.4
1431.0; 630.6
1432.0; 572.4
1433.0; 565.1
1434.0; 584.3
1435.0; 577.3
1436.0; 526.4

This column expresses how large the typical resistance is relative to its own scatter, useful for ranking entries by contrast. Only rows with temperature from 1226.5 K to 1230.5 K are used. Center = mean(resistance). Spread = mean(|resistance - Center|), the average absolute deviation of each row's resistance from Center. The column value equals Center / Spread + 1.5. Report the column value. 21.2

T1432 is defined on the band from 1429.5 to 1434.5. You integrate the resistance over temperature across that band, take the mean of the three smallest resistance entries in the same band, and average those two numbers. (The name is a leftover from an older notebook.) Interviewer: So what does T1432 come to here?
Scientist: 1751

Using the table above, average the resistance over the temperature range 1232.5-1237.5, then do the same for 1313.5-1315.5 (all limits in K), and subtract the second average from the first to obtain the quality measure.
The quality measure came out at 2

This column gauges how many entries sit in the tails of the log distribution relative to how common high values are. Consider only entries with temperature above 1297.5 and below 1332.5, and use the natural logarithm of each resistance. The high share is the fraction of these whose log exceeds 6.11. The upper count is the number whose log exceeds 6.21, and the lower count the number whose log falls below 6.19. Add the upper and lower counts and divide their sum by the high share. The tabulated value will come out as 72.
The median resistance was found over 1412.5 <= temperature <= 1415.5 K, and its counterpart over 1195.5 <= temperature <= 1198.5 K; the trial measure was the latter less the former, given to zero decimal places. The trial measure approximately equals -176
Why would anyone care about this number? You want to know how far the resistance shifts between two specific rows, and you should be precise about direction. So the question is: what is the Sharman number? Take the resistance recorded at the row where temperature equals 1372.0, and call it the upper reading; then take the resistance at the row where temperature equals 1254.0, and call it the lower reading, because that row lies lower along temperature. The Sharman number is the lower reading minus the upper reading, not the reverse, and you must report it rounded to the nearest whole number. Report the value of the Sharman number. -70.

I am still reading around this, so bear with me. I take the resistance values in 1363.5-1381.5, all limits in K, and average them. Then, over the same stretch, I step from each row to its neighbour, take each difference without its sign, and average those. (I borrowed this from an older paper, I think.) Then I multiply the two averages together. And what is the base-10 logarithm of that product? 4.06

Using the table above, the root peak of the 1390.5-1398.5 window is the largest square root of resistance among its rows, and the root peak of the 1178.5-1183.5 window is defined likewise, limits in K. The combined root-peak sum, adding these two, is 47.2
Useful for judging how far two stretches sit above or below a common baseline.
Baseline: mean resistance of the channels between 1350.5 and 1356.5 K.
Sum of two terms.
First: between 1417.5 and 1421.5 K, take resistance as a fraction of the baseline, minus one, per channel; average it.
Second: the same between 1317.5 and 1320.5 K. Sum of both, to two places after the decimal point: 0.06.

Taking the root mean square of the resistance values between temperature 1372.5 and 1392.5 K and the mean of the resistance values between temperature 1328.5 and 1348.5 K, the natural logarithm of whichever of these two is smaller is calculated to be 6.14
